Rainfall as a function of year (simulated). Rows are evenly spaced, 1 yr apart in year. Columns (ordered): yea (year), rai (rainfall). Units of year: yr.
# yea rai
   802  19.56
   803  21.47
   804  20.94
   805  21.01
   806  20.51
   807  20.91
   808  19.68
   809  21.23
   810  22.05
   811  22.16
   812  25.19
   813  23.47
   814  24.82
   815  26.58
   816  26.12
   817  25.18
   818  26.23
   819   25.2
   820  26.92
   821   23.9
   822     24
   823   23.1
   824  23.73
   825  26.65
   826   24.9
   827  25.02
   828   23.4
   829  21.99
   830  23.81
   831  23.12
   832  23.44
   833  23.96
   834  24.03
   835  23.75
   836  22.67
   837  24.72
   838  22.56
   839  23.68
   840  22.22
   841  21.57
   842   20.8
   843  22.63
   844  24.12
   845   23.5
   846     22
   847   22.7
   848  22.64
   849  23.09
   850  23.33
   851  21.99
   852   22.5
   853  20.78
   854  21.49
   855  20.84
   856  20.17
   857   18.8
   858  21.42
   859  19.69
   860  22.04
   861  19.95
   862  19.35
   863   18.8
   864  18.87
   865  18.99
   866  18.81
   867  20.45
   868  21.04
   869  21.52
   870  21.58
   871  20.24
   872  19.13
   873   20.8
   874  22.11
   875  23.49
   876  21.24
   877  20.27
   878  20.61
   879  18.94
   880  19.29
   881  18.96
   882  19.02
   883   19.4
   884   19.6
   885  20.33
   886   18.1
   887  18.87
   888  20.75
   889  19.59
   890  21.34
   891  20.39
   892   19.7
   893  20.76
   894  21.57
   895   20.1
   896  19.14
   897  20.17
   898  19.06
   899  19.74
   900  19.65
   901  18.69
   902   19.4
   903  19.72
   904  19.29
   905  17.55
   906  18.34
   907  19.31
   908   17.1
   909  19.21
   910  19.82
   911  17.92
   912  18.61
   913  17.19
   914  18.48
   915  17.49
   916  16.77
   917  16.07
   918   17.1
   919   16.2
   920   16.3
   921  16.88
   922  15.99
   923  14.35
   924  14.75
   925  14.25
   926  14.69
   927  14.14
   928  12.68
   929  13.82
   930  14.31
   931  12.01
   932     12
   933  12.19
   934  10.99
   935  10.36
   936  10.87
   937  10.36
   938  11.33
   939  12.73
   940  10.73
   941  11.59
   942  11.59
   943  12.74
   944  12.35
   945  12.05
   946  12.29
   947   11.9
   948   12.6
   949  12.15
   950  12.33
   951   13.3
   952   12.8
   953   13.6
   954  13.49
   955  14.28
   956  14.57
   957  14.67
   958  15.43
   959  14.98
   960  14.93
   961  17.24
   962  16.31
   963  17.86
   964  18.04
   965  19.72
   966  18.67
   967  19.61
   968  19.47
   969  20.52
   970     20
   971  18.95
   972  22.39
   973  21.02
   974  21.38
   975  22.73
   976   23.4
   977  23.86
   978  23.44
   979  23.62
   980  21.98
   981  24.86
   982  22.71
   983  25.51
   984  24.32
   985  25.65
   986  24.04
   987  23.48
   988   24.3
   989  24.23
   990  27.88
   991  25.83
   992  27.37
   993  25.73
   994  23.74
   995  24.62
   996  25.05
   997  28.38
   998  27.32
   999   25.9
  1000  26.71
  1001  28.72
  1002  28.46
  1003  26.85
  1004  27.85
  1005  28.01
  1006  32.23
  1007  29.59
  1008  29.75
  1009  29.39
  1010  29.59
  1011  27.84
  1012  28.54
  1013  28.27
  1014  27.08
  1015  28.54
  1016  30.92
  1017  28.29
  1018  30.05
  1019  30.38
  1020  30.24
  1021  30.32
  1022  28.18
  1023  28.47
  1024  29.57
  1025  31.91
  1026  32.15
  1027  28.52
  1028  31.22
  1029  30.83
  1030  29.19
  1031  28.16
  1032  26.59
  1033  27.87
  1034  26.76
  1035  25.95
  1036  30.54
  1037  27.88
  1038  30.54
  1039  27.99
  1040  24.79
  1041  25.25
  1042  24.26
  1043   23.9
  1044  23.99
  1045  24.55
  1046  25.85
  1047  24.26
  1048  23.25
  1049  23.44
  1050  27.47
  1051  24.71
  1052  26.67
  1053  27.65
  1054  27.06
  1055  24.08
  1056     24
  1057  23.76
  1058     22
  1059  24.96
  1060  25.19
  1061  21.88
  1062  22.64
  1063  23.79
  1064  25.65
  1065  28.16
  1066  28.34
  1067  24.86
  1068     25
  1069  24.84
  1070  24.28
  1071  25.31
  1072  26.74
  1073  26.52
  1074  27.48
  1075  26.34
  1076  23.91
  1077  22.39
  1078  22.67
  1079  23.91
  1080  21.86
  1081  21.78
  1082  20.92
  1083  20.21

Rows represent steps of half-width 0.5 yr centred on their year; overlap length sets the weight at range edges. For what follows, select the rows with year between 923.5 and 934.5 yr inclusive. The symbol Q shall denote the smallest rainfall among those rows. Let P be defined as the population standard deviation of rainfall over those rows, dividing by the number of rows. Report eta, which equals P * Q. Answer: 14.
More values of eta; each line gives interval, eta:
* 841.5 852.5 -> 18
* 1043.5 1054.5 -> 36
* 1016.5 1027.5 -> 37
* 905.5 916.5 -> 16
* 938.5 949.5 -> 6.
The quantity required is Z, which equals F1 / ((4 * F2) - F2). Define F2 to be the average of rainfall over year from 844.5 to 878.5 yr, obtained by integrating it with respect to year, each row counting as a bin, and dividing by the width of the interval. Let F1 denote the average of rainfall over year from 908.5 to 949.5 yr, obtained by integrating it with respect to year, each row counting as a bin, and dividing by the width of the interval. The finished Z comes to 0.22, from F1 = 14.1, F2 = 21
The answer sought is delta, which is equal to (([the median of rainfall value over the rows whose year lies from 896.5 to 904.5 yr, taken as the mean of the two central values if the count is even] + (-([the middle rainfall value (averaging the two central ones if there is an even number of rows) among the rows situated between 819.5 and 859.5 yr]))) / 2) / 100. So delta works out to -0.02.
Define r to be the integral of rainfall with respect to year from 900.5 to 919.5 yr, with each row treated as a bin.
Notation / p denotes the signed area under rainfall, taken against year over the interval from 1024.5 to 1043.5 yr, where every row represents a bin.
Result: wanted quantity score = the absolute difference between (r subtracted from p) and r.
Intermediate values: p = 534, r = 344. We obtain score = 154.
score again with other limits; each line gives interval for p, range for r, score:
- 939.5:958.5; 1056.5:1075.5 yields 711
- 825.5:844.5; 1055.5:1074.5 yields 508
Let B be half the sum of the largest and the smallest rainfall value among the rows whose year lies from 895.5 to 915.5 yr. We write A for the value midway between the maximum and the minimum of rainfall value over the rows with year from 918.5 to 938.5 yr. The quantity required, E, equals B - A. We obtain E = 5.0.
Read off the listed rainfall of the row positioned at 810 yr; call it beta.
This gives 22.05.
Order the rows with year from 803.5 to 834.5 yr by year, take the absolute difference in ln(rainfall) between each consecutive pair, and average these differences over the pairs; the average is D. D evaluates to 0.047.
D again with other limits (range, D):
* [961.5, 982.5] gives 0.055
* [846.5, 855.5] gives 0.032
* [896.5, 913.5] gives 0.056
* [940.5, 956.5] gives 0.038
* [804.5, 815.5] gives 0.055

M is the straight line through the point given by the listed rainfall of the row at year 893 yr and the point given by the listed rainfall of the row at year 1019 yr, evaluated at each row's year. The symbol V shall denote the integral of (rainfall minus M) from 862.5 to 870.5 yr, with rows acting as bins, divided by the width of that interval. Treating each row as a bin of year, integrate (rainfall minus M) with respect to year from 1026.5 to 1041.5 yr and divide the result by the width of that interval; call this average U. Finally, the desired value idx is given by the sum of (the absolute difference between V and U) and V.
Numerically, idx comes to 6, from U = -3.4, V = 1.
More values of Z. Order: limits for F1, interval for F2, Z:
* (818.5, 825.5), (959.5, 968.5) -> 0.46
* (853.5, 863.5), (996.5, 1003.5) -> 0.25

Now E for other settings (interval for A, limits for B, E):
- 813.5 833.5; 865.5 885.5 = -3.3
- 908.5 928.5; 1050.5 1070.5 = 8.9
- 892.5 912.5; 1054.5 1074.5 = 5.8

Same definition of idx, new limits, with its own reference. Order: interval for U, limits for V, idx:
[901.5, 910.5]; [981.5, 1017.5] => -1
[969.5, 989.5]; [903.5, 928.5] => -4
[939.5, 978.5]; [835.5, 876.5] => 16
